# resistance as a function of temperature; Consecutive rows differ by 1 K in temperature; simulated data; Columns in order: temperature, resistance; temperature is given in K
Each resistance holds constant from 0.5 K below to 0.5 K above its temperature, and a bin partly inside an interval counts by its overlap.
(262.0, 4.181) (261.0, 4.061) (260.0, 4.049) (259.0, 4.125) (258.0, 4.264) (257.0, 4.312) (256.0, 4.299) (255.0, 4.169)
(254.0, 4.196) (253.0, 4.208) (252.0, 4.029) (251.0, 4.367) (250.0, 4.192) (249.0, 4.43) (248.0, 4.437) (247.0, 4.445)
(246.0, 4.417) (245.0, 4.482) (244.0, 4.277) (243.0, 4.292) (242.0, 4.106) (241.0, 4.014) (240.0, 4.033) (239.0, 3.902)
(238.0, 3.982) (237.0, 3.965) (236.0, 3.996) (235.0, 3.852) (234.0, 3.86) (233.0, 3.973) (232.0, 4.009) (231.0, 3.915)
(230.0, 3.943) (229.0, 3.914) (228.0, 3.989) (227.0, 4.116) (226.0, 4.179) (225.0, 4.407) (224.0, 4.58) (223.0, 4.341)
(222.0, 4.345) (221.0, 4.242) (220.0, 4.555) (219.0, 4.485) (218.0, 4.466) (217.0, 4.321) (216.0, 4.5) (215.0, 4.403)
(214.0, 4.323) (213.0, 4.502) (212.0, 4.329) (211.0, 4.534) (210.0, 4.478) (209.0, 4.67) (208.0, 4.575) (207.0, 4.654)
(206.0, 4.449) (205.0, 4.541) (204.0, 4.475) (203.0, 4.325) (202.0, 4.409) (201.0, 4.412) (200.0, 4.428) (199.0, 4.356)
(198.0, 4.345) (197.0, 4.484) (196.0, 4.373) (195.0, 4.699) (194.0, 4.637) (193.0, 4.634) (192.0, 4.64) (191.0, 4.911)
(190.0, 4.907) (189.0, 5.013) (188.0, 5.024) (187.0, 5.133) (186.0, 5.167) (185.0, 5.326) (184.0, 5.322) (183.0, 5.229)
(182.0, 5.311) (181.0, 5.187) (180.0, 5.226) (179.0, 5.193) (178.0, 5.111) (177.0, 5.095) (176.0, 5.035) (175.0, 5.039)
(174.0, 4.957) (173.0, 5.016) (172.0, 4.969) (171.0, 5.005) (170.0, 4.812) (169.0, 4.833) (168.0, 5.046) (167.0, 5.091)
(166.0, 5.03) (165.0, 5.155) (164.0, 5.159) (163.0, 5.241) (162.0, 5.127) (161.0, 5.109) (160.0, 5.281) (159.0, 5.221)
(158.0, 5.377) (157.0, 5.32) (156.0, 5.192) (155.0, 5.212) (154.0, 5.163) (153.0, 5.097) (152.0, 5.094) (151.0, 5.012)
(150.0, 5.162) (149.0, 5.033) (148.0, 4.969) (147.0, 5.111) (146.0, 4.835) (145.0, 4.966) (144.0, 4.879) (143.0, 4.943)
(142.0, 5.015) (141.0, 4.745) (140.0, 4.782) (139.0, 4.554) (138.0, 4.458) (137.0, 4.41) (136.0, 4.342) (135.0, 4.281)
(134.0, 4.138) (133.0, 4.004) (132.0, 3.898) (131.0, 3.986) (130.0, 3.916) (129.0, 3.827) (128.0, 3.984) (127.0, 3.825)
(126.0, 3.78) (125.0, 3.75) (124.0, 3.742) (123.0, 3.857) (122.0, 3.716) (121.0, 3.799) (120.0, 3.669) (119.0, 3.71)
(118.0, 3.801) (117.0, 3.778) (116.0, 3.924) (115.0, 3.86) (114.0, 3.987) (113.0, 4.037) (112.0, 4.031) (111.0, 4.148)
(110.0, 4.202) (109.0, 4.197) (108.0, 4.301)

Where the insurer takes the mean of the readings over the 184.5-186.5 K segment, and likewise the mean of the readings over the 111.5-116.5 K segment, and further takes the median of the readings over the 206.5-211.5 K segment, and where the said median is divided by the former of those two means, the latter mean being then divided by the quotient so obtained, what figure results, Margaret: 4.6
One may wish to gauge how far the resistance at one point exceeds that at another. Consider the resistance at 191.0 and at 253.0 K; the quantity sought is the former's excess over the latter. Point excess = 0.70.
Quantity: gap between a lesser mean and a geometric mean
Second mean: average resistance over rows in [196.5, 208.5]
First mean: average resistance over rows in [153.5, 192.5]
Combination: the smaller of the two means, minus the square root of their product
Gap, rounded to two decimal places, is -0.32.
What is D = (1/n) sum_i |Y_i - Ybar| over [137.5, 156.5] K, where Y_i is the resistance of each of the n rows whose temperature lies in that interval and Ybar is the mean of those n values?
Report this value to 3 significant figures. 0.160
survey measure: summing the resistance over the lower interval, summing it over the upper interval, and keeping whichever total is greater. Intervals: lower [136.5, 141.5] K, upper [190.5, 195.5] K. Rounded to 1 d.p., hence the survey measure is 23.5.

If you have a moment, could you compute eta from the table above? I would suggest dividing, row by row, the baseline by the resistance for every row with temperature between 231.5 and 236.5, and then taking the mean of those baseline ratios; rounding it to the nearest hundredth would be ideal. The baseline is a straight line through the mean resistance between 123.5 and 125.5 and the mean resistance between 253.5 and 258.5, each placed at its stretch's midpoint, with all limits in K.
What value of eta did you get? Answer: 1.06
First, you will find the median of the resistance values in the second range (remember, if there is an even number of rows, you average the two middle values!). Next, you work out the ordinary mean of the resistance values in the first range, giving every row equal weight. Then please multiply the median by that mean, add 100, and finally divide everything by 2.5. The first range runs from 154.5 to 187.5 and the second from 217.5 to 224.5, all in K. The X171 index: 49.2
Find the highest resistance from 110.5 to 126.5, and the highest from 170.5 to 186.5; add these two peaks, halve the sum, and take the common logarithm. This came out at 0.676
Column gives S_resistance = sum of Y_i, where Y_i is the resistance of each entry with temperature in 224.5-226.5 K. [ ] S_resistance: 8.6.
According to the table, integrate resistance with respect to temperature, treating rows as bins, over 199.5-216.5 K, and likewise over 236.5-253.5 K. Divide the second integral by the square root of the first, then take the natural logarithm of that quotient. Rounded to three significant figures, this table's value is 2.11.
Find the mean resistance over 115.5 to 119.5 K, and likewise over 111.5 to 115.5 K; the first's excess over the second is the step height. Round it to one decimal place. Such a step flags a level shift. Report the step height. -0.2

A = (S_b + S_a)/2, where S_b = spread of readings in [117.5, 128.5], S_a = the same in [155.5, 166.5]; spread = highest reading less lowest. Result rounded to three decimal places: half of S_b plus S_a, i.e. 0.331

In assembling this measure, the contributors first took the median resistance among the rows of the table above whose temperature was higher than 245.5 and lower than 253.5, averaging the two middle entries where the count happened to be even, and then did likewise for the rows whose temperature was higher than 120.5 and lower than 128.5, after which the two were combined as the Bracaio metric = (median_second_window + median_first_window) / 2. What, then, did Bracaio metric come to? 4.09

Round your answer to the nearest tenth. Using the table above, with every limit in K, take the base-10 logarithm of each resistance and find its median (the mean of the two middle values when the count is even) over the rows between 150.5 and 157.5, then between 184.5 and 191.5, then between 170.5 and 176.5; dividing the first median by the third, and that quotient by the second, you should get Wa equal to 1.5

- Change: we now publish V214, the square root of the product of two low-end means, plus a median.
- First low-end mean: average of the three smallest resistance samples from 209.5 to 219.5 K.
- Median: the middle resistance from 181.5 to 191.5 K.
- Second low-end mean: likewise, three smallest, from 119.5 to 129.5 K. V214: 9.2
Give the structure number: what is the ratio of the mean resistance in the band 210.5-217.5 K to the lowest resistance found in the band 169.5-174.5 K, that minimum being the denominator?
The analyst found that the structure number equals 0.92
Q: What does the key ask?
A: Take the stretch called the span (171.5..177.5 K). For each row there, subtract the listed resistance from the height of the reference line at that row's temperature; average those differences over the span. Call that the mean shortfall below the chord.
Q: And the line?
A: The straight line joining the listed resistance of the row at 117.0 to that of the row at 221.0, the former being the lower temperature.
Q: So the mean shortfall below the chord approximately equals -0.98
